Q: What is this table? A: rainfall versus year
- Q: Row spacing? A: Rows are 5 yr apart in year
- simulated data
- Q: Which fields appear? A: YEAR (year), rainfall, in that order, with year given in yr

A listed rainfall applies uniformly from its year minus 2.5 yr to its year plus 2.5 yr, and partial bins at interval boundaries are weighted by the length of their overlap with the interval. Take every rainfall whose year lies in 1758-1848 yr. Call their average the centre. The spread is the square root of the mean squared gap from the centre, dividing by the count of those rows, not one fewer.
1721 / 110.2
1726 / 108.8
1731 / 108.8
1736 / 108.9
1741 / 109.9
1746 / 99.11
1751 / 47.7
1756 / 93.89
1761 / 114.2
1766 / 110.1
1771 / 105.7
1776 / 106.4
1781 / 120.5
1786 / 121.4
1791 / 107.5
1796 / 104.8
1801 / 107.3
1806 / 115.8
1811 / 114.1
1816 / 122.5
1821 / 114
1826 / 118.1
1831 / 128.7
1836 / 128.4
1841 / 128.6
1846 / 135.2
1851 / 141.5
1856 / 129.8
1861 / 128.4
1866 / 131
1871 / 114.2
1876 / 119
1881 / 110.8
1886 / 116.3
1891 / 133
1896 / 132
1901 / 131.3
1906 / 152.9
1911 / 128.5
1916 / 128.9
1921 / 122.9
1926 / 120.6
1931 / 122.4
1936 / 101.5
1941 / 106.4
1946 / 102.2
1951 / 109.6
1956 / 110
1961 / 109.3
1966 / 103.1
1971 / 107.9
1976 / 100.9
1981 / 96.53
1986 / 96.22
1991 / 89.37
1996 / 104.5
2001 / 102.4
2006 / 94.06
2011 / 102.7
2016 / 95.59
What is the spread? 9.0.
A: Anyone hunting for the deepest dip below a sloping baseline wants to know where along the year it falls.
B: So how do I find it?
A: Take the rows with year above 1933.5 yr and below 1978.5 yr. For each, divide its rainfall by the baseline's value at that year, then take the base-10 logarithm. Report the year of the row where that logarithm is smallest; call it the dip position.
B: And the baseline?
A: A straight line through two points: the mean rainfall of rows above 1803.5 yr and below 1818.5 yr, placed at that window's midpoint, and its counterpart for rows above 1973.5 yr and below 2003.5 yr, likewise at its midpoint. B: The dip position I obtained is 1936 yr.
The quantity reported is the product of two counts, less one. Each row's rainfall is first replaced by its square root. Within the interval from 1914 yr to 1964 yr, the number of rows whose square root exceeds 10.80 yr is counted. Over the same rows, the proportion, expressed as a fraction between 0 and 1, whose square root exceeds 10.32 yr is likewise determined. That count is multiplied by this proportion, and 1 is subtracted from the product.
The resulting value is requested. 2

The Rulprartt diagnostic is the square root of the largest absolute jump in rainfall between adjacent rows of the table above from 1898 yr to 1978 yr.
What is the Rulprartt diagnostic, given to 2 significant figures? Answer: 4.9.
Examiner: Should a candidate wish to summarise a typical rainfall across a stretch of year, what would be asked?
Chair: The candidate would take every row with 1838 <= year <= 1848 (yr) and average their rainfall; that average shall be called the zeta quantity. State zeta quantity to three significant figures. 132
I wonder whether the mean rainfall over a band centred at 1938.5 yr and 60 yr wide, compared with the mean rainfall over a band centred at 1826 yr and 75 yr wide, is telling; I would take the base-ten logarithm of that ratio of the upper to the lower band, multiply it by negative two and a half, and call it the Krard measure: 0.1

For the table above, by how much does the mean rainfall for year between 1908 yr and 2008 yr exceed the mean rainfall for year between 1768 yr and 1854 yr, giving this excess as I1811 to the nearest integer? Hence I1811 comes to -11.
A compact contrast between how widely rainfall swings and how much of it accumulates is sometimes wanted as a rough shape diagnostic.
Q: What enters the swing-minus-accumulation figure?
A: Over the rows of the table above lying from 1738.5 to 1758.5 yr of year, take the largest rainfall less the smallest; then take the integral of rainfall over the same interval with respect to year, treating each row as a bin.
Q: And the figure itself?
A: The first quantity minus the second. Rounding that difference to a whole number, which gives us -1691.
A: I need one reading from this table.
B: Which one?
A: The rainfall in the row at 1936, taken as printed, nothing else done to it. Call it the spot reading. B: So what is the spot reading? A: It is 101.5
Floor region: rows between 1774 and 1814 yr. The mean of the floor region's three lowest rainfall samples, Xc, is 106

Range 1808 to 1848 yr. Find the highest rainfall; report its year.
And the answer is 1846 yr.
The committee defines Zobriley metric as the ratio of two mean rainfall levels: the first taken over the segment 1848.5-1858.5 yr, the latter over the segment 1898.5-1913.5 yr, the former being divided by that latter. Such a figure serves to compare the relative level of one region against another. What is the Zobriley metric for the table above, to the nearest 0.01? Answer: 0.99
